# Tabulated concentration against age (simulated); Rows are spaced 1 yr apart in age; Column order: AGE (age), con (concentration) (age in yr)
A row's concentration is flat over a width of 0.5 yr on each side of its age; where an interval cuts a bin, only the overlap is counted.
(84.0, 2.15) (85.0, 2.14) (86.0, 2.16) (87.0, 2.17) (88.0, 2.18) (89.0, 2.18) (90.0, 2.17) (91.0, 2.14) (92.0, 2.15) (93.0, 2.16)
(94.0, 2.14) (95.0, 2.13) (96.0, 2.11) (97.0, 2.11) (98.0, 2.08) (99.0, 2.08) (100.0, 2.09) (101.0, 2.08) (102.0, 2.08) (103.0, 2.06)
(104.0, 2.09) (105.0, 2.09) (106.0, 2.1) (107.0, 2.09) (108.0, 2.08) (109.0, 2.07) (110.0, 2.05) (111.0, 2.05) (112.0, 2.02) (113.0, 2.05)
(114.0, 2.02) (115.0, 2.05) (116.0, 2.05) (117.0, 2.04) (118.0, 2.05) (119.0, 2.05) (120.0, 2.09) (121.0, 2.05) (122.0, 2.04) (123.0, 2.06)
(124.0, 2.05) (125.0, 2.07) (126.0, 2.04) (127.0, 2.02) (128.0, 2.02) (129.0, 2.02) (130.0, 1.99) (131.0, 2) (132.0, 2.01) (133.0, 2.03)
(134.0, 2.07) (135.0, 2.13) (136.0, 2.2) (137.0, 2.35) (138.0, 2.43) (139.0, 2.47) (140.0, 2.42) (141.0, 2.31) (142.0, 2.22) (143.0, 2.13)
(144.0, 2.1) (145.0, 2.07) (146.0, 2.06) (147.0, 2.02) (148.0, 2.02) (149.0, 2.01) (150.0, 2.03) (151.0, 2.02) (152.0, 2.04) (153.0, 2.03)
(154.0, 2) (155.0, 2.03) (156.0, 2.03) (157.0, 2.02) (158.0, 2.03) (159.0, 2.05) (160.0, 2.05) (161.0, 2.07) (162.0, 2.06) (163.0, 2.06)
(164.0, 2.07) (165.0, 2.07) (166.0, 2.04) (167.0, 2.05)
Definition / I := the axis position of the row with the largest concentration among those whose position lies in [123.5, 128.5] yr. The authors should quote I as 125.0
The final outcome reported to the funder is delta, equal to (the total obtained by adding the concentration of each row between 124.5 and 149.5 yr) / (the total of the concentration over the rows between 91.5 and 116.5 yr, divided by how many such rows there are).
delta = 25.5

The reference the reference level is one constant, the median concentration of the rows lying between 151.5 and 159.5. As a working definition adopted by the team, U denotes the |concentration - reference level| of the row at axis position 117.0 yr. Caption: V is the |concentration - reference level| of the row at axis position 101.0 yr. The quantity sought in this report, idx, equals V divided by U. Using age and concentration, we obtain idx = 5.0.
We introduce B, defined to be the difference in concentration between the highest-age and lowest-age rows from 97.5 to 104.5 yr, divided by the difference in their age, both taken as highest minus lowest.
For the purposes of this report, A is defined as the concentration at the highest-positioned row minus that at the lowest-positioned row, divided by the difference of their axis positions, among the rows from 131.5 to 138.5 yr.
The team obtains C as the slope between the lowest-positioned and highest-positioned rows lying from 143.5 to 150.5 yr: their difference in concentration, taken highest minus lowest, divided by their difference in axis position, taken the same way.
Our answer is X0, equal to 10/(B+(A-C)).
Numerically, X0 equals 120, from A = 0.070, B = 0.002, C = -0.012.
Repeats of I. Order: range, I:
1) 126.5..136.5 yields 136.0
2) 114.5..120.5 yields 120.0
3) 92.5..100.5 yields 93.0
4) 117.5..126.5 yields 120.0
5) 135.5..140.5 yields 139.0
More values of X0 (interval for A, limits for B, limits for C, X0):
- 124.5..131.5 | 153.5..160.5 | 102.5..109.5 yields -2000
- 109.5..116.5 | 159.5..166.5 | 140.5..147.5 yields 214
